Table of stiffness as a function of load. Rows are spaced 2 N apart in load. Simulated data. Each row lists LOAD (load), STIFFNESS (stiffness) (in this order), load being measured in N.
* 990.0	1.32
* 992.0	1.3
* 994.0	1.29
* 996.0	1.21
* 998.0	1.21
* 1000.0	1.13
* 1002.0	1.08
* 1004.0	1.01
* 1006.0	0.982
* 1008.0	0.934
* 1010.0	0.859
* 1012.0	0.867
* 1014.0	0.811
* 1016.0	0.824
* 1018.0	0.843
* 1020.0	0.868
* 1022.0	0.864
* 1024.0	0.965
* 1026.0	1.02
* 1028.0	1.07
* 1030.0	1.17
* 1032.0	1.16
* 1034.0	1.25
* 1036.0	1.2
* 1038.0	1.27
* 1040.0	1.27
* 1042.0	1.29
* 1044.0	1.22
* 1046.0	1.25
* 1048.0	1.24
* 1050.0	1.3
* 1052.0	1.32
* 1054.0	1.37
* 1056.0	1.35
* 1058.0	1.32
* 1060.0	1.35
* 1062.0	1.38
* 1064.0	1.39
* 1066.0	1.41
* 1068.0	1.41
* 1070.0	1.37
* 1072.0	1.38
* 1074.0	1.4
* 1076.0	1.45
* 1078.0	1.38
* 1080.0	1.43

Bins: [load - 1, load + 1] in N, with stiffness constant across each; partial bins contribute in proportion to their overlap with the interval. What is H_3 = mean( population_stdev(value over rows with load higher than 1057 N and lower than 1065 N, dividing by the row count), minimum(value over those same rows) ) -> 0.67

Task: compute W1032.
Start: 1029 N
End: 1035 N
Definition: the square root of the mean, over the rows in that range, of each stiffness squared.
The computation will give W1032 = 1.19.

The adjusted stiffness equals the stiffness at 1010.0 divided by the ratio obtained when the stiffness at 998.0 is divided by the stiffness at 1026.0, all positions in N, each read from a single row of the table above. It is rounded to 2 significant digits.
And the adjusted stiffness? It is 0.72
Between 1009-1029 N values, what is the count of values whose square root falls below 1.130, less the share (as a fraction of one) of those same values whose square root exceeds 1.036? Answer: 10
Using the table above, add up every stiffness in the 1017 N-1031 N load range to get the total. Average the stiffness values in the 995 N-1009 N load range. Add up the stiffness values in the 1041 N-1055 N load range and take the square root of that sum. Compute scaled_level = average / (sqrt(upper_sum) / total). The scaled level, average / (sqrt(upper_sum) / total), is 2.45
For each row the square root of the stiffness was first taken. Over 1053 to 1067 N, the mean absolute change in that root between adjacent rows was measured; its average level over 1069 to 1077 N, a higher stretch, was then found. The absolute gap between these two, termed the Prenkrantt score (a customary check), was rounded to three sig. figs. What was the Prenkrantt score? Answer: 1.17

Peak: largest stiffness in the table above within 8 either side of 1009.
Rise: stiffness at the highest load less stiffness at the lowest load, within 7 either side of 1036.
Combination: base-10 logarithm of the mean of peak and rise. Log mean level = -0.222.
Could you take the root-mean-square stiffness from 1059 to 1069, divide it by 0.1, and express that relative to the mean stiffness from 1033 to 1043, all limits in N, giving 11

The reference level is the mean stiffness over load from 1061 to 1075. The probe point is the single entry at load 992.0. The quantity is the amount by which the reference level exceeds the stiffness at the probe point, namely 0.1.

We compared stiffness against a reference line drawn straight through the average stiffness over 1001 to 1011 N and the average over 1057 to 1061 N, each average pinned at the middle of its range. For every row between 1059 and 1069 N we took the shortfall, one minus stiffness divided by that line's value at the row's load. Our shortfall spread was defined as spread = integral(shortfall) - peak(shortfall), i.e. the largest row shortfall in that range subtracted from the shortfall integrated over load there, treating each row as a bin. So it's -0.1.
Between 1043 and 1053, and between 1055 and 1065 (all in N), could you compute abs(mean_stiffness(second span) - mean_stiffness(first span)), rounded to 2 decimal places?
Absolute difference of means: 0.09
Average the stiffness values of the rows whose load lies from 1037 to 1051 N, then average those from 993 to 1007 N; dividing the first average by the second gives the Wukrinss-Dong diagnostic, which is 1.1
